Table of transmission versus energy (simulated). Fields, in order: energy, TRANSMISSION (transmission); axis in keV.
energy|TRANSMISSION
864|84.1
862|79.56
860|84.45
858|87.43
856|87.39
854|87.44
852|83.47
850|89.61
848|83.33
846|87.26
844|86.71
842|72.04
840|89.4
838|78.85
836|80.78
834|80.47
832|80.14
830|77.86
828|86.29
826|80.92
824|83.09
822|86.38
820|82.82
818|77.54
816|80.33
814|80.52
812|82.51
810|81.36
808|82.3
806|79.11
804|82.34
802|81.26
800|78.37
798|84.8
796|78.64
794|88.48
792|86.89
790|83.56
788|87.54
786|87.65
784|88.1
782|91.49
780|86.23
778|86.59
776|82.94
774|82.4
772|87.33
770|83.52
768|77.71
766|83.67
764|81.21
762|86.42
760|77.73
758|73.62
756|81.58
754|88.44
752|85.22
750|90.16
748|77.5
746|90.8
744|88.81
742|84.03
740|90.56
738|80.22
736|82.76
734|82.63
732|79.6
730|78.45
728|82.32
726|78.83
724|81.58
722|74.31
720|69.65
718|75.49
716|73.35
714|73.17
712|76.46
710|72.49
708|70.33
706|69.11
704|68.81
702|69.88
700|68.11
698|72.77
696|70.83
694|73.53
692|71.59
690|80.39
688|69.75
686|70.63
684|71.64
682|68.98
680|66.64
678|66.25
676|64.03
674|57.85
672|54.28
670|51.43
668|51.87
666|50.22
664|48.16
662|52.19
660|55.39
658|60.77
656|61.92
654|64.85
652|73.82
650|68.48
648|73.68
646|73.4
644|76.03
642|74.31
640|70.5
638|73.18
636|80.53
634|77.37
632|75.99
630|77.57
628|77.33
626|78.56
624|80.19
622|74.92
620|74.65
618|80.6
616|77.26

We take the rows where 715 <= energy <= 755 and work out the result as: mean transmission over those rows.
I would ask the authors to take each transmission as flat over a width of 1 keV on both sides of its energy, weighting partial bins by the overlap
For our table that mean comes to 82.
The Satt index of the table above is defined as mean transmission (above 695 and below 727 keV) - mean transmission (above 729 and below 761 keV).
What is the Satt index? -10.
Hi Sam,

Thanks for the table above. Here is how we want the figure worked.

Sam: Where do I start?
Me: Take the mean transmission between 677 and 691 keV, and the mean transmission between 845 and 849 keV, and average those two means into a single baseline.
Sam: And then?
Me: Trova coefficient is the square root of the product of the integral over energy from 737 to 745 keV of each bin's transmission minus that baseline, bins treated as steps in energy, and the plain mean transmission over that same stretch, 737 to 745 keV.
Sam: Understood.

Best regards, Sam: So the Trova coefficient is 74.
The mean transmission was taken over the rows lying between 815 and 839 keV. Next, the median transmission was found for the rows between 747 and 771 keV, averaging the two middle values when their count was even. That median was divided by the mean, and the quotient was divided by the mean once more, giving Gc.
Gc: 0.0125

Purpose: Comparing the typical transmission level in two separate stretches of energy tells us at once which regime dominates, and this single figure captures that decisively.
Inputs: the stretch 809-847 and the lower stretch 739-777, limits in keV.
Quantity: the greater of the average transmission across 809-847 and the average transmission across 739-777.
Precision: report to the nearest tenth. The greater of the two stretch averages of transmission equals 83.9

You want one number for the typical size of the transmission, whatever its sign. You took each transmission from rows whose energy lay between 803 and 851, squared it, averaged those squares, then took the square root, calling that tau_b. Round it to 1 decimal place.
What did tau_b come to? 82.3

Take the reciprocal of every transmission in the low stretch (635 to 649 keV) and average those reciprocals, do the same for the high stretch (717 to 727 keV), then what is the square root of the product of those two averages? 0.0133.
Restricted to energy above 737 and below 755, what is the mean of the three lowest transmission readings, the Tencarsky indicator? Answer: 81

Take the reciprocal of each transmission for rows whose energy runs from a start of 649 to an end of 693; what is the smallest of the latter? 0.0124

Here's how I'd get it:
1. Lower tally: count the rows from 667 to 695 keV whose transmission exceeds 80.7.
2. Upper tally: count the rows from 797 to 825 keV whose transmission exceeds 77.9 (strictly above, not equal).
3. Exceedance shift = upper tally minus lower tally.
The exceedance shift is 13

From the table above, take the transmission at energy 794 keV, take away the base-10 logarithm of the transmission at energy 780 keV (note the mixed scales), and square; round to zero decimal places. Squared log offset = 7490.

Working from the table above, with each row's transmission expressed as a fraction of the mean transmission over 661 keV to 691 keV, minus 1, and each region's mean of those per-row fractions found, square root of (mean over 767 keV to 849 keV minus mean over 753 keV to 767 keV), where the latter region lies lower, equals 0.14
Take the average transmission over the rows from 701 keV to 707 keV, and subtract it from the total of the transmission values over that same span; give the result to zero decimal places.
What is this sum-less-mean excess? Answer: 139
